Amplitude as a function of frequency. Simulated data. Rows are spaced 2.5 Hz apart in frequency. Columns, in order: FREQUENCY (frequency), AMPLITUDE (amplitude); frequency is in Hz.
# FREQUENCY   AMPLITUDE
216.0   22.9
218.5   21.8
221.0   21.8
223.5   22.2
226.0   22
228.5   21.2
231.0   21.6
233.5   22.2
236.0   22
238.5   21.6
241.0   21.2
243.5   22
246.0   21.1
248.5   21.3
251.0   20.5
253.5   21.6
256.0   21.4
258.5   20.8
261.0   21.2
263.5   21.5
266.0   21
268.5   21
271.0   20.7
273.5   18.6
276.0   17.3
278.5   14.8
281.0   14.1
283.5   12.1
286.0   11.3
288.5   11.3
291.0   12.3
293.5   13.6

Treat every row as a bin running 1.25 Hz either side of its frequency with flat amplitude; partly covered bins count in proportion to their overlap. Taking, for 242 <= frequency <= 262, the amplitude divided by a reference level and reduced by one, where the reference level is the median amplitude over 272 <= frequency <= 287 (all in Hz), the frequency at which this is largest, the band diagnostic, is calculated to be 243.5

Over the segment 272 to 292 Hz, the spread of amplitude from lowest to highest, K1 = 7.30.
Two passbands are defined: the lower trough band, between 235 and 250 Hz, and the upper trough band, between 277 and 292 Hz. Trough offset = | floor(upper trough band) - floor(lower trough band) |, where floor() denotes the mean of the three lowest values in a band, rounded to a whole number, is 10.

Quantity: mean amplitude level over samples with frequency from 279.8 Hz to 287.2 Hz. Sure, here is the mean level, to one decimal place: 12.5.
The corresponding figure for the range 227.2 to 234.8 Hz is 21.7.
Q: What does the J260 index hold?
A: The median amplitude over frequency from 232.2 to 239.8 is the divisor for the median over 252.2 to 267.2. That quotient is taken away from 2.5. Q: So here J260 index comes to 1.53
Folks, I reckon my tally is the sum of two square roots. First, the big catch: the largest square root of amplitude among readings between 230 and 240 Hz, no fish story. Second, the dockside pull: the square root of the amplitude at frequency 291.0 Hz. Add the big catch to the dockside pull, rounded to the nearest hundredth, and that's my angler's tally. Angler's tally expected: 8.22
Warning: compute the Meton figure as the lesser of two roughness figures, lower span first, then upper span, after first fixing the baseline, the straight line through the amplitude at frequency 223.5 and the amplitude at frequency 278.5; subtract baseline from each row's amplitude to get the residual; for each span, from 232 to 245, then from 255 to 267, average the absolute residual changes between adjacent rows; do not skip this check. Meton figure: 0.35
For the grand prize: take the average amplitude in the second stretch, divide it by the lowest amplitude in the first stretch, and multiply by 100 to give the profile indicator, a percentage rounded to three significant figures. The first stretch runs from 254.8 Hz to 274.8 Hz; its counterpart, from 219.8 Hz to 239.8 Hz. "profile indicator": 117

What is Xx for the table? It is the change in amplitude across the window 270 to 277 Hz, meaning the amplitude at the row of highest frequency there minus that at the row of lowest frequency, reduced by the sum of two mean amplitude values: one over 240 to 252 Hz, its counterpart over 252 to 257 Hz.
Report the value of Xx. -46.1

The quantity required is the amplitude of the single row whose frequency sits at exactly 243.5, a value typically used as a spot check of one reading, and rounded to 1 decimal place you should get 22.0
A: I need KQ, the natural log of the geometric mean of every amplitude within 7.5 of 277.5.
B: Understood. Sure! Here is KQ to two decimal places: 2.77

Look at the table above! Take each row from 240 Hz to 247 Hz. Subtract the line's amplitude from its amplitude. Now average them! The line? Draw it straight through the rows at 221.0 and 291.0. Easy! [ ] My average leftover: 3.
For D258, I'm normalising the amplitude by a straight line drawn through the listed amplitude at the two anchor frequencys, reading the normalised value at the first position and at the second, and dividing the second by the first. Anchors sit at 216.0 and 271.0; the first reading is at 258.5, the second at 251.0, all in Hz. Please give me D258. 0.97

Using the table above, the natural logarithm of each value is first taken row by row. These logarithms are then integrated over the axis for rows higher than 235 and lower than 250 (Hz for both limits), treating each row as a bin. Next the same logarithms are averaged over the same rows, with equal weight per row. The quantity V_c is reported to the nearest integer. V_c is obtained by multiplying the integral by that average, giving 141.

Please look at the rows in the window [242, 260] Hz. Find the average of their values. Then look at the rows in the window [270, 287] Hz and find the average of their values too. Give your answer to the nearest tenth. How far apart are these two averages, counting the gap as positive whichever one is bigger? 5.7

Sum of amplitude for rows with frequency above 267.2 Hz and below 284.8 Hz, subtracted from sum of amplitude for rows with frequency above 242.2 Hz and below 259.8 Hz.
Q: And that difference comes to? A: 30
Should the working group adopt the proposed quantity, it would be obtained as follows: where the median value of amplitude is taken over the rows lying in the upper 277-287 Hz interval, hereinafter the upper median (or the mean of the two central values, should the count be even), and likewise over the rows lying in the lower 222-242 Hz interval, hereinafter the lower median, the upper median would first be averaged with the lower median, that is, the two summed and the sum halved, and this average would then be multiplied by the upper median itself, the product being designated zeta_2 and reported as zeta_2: 229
